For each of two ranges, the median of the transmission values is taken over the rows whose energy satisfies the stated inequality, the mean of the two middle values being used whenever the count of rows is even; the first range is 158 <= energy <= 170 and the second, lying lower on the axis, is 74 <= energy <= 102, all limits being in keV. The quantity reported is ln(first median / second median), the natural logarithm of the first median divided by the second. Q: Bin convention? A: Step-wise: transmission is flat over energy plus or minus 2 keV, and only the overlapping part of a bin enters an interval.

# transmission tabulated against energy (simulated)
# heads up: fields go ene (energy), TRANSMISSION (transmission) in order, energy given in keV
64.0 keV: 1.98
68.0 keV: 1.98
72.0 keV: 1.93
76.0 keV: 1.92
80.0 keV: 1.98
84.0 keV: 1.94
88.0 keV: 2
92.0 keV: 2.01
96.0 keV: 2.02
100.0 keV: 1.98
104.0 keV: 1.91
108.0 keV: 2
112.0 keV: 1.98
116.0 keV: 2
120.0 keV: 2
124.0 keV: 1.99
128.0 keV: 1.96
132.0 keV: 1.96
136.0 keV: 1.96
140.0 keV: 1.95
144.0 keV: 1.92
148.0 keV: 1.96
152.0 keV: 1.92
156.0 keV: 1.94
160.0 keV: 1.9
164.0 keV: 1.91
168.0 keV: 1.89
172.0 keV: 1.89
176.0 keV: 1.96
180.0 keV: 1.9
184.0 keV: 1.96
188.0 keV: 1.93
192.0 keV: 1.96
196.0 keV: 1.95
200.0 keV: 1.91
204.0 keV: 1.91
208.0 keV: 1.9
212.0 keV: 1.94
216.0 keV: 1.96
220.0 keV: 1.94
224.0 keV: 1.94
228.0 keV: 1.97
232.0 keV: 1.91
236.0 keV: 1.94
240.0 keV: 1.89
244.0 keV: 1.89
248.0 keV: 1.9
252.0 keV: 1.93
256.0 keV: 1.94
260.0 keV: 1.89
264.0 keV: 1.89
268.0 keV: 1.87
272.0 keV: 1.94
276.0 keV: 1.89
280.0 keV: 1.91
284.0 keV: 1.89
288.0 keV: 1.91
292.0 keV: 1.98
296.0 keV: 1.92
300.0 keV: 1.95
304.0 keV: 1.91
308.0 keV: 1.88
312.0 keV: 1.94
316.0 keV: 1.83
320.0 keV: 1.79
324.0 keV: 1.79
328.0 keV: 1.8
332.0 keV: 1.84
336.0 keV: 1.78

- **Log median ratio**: -0.041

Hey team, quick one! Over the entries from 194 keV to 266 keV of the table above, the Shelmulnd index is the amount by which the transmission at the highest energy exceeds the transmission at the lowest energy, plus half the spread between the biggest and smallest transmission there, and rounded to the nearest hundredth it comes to -0.02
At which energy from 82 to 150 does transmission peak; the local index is 96.0 keV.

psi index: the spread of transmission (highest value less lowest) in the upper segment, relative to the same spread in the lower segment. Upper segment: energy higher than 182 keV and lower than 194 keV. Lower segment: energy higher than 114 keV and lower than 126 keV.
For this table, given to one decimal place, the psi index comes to 3.0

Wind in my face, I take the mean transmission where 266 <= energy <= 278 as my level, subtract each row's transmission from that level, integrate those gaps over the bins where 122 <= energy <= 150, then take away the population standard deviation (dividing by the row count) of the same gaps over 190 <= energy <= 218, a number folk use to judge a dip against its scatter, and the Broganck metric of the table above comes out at -1.6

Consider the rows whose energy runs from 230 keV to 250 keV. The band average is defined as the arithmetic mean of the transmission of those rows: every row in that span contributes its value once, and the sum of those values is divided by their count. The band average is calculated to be 1.91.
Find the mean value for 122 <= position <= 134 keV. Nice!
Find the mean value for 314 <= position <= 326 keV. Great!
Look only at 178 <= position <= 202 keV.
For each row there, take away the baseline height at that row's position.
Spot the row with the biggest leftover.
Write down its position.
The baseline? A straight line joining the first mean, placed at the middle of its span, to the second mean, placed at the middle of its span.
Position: 192.0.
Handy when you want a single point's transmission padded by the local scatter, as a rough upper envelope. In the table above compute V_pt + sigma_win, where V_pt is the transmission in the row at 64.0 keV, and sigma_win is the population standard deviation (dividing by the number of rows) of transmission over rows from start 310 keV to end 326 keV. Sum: 2.041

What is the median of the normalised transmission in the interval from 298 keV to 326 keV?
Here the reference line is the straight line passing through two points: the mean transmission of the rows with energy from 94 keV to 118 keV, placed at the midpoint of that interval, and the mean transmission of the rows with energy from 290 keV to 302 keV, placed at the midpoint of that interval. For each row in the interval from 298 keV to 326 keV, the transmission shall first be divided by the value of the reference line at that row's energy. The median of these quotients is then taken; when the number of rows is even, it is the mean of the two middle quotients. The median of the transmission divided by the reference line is 0.97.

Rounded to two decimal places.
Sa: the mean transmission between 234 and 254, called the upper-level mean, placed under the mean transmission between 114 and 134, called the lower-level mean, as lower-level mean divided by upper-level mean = 1.04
